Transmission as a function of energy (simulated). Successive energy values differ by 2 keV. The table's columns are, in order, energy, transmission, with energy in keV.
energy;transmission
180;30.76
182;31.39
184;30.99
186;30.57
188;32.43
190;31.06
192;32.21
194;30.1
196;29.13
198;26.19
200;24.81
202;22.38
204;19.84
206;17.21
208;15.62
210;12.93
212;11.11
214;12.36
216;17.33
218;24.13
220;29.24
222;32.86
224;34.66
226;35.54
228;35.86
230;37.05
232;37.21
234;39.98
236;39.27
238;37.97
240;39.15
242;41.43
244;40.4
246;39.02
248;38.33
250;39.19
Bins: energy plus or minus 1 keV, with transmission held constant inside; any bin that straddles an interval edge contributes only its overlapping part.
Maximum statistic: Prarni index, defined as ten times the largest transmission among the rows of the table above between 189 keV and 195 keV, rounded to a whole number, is 322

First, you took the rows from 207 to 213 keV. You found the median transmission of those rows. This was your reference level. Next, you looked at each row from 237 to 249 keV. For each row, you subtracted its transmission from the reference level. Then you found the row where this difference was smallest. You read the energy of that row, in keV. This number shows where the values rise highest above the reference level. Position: 242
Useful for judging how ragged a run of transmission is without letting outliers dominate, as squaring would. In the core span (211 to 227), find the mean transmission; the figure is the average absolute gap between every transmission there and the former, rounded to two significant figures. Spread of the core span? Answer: 8.4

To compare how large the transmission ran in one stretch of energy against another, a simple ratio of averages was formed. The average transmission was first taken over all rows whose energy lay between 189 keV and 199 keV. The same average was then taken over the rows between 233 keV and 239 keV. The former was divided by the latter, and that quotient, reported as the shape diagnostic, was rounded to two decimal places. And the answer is 0.76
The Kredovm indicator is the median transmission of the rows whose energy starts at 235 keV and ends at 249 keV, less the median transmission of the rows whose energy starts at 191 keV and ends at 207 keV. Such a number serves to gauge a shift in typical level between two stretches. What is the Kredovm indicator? 14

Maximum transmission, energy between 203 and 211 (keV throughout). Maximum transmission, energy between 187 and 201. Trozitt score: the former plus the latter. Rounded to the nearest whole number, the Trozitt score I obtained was 52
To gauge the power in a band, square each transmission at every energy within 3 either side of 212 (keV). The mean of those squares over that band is 148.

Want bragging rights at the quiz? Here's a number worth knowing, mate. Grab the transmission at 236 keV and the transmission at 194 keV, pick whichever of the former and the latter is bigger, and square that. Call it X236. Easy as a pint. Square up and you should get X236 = 1542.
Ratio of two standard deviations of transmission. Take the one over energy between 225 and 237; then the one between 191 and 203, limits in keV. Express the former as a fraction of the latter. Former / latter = 0.5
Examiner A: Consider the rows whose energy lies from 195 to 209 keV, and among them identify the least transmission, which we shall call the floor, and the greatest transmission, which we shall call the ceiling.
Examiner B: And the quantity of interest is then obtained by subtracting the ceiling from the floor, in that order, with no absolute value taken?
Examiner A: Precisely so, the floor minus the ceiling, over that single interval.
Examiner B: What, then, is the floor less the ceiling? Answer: -14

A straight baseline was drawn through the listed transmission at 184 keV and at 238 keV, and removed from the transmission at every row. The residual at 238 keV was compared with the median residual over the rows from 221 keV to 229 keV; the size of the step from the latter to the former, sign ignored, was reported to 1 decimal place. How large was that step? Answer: 1.2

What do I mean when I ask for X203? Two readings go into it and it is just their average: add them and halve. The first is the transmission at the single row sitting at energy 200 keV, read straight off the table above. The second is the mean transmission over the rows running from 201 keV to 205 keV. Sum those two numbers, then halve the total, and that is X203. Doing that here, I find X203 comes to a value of 23.0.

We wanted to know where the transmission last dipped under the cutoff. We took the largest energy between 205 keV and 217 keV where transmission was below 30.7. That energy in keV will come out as 216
